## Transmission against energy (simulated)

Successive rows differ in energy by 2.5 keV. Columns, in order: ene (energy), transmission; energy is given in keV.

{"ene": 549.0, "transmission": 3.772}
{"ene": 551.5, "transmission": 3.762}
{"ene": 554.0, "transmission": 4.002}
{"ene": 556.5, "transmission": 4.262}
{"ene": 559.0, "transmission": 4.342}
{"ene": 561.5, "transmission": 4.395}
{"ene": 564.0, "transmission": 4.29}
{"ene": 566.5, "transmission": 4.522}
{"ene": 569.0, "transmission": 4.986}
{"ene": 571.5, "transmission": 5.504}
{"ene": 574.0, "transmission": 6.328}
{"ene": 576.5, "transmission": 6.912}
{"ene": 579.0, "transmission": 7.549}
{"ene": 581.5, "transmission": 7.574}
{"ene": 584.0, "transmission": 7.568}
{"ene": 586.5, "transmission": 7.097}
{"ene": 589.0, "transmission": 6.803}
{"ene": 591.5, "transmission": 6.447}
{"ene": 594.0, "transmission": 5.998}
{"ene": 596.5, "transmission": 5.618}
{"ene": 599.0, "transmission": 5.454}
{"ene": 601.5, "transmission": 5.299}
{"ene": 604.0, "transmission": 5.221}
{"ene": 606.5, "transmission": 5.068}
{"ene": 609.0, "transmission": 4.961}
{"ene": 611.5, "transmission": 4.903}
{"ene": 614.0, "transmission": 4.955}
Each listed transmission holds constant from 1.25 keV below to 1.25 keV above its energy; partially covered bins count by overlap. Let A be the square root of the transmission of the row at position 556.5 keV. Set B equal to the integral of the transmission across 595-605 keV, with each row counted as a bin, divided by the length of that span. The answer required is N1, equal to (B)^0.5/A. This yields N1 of 1.13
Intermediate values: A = 2.1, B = 5.4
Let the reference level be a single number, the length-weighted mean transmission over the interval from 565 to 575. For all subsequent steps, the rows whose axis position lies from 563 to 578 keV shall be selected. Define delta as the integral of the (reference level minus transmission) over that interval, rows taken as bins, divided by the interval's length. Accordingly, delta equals -0.2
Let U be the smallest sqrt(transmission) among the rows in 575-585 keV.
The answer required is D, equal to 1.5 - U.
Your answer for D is -1.13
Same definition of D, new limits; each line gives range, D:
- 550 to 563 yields -0.44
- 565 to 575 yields -0.63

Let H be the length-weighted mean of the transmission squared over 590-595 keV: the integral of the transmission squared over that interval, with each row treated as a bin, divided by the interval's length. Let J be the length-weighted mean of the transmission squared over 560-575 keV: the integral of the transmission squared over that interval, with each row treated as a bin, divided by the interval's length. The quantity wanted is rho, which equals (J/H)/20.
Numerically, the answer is 0.032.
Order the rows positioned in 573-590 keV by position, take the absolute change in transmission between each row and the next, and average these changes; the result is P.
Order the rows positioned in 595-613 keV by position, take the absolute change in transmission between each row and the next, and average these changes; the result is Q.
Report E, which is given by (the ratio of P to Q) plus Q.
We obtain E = 2.9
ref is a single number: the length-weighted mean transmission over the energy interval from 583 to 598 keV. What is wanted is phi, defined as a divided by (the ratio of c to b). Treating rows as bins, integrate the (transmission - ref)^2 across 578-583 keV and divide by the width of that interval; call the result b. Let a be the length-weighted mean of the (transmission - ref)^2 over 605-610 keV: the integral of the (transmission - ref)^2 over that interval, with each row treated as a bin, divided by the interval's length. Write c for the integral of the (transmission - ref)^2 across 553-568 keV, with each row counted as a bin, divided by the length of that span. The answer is 0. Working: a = 2.3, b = 1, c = 5.0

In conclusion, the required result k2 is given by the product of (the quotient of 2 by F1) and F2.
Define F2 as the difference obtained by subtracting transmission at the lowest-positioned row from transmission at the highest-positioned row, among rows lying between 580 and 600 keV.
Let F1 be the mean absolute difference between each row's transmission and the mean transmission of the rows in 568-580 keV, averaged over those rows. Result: -5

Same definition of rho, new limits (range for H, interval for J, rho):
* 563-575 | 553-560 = 0.033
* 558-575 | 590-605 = 0.067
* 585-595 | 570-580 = 0.049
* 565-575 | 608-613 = 0.043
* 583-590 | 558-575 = 0.024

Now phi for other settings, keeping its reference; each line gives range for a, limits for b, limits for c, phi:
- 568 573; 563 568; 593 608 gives 5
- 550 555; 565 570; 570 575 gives 35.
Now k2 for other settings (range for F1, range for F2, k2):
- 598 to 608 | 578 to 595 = -27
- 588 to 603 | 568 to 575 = 6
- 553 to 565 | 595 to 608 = -11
